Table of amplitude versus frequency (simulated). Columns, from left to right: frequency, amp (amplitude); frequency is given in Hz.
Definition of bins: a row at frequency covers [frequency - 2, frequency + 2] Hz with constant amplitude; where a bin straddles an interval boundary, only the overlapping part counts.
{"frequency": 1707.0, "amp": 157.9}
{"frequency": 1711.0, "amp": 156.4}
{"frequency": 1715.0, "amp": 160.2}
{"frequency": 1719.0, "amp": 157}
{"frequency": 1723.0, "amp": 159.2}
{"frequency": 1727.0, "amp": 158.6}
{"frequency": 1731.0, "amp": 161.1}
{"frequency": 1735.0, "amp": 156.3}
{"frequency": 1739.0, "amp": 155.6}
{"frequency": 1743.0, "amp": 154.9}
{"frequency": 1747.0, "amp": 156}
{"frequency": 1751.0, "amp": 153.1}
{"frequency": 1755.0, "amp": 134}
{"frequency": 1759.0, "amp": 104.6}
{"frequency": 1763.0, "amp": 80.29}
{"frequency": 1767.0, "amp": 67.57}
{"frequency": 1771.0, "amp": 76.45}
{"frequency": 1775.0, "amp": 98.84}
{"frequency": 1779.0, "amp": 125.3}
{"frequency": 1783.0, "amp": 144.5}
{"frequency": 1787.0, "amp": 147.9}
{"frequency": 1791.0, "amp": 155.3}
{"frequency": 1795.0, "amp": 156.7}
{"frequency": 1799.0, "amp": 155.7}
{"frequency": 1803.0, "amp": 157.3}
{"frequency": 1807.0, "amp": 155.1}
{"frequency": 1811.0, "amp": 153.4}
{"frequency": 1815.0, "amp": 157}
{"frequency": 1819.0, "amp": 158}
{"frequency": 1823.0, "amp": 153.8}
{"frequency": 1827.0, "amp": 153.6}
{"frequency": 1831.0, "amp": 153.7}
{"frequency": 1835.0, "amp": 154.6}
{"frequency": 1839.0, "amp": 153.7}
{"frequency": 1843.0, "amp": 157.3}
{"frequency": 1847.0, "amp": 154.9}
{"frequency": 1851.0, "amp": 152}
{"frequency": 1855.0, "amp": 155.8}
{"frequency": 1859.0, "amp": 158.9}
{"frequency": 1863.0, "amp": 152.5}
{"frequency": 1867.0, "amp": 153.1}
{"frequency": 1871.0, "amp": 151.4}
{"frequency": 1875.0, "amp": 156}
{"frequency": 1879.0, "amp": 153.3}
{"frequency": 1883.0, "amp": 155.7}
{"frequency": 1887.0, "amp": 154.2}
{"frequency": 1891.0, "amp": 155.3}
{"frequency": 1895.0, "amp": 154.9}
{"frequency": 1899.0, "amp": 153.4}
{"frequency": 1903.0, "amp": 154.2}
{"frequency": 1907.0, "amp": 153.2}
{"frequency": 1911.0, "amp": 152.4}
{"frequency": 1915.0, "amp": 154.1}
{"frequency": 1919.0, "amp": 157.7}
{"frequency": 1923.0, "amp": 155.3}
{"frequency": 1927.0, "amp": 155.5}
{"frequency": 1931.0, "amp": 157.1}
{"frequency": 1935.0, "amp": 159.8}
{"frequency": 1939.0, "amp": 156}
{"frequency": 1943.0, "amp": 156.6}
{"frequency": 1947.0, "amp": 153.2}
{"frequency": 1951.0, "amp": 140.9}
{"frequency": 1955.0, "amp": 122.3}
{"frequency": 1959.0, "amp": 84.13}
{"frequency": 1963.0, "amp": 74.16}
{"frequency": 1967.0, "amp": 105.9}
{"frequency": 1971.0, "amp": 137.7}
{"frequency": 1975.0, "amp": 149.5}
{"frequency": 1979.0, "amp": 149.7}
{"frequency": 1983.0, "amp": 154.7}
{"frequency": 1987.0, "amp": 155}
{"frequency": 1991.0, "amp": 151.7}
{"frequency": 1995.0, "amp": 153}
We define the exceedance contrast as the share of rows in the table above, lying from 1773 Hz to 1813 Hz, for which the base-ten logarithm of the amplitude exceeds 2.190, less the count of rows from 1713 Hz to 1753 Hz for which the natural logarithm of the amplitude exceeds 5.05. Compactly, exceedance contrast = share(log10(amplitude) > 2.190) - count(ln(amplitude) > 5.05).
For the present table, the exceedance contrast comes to -5.5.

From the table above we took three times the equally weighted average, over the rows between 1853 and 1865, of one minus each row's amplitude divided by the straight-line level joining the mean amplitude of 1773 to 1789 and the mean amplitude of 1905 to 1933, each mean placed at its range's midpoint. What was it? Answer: -0.25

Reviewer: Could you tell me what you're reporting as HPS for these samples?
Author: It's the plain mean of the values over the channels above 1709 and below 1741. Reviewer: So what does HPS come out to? 158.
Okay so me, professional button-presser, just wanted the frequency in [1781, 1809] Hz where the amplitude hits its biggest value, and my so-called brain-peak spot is 1803.0 Hz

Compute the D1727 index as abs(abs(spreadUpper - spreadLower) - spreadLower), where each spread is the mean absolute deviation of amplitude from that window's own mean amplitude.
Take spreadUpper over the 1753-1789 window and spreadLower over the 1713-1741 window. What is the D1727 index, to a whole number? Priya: 22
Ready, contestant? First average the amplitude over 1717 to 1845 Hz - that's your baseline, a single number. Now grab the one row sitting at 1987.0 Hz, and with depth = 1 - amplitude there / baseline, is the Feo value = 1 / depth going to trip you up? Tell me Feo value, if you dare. -12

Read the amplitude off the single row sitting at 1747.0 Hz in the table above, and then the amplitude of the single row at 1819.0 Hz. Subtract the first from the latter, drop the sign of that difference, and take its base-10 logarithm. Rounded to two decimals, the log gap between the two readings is 0.30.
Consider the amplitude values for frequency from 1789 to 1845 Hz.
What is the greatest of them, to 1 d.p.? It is 158.0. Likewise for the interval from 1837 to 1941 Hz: 159.8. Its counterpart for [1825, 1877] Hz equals 158.9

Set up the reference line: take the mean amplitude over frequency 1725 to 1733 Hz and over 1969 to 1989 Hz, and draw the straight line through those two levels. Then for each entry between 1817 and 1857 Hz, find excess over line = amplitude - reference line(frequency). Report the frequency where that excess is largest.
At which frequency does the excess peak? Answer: 1843.0 Hz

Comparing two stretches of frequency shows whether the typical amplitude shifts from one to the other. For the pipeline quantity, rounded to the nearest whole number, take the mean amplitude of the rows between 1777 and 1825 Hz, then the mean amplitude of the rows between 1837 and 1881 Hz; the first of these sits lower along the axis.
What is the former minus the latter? -3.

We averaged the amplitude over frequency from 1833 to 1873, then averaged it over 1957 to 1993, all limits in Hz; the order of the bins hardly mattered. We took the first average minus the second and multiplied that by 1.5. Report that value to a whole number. 38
